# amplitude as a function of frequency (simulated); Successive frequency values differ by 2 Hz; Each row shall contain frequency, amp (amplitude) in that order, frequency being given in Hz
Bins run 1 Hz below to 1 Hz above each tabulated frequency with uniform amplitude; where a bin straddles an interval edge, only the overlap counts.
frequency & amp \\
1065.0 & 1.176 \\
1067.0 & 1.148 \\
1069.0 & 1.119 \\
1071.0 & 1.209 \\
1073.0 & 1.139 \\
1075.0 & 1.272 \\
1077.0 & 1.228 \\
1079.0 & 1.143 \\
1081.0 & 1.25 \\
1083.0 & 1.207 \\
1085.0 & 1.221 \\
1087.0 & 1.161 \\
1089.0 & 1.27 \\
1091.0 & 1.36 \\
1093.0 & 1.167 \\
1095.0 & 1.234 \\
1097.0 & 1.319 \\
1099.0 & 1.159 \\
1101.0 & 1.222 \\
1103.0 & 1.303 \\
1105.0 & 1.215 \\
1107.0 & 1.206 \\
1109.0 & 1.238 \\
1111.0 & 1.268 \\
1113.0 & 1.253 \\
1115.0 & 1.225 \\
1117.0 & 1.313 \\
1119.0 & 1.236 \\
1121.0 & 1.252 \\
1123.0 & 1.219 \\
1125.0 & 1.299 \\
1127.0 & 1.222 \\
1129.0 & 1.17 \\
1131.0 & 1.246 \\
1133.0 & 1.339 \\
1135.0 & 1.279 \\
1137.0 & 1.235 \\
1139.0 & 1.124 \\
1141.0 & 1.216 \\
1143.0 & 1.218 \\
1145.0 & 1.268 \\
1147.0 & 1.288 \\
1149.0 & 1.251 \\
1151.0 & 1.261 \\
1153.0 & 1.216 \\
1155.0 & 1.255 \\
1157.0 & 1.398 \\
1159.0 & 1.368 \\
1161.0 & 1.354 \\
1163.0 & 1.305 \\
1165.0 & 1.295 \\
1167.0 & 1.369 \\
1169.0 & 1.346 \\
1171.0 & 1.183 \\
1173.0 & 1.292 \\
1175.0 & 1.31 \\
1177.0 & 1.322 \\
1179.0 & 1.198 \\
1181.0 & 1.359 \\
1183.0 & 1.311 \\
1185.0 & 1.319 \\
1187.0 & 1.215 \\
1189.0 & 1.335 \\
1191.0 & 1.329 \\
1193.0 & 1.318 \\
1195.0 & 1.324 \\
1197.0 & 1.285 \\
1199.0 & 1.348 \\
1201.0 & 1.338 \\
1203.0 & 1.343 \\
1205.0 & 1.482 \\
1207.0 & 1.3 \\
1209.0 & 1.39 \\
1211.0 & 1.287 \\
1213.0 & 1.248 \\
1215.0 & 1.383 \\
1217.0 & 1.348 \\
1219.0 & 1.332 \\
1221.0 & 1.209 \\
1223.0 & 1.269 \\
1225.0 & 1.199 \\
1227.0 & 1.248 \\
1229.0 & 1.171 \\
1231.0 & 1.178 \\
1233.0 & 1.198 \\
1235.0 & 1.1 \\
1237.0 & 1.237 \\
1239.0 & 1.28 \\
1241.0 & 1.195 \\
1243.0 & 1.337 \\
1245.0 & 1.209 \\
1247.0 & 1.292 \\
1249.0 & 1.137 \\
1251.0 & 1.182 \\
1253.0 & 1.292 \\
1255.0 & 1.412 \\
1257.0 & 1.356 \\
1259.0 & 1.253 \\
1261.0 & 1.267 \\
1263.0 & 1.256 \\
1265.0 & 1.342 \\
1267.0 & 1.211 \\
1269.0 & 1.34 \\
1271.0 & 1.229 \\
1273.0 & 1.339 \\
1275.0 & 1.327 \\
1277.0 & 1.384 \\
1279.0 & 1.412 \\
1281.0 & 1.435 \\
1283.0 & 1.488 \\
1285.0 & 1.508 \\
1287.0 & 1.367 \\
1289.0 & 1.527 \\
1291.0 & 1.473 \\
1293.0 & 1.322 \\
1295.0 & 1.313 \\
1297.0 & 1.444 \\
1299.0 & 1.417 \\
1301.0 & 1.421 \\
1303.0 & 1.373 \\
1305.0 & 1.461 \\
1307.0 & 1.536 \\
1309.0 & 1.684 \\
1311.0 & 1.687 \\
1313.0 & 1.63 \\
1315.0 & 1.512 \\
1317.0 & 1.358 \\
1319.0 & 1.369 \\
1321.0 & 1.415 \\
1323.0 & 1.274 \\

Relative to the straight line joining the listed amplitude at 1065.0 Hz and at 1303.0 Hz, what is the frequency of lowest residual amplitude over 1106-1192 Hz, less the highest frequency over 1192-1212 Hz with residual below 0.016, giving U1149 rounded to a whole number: -72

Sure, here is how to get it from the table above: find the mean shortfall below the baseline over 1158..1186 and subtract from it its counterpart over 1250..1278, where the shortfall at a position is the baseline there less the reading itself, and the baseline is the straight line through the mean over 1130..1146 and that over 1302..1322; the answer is -0.15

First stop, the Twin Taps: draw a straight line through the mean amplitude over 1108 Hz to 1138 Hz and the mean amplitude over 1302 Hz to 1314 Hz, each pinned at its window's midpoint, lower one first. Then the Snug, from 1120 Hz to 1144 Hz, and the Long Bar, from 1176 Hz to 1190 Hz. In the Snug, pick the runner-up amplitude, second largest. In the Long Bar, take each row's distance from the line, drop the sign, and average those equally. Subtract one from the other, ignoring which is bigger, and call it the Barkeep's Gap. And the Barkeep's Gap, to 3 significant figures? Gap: 1.24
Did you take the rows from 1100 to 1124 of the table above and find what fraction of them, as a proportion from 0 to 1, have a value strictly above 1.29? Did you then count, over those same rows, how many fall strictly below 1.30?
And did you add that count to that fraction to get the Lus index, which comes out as 10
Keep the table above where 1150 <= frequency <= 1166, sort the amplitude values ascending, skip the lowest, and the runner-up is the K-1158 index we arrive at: 1.255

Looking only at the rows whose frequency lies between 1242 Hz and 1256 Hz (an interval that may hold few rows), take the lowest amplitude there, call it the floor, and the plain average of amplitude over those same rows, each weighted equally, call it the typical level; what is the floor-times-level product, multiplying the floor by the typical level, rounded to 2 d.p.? 1.44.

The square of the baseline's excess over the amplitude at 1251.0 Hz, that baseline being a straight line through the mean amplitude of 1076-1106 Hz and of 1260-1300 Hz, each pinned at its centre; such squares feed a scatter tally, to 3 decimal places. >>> 0.028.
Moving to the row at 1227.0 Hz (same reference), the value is 0.007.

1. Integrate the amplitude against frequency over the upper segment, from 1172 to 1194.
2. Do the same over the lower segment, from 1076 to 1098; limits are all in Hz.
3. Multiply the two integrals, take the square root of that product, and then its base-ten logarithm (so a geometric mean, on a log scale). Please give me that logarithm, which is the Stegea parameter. 1.44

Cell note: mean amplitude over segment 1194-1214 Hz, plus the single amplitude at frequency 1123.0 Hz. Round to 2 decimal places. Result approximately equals 2.55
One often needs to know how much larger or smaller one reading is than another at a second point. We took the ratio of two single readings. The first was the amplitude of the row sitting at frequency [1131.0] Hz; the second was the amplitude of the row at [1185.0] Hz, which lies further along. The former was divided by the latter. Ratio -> 0.94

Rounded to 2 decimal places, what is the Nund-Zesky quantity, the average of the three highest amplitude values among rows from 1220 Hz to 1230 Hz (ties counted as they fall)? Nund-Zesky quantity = 1.24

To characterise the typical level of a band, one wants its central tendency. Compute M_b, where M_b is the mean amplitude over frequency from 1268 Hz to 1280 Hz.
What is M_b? 1.34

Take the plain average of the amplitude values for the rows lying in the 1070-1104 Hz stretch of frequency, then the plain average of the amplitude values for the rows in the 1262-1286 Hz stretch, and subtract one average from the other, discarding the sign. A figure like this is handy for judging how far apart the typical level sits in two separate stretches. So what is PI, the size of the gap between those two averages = 0.13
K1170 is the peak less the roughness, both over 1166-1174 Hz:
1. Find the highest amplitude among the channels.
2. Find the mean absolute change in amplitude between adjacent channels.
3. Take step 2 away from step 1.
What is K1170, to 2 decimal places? 1.27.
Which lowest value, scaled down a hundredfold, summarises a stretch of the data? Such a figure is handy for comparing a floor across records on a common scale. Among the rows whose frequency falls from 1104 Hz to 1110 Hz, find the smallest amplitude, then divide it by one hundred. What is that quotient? 0.0121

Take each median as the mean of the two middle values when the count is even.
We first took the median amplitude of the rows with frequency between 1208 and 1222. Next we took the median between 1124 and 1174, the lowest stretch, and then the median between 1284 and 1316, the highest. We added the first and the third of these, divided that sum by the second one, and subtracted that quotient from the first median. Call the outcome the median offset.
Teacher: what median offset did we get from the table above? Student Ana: -0.88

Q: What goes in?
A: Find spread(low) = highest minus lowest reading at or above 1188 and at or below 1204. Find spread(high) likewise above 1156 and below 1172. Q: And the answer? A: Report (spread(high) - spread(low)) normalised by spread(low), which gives 2.4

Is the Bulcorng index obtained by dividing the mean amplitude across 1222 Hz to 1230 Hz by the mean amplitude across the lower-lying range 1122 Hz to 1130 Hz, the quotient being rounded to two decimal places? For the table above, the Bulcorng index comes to 1.00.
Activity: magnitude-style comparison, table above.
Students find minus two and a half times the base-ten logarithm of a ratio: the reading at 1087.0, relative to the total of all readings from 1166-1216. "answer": 3.63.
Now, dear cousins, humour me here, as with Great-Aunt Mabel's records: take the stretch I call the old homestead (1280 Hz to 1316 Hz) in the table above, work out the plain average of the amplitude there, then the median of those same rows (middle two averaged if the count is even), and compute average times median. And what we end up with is 2.2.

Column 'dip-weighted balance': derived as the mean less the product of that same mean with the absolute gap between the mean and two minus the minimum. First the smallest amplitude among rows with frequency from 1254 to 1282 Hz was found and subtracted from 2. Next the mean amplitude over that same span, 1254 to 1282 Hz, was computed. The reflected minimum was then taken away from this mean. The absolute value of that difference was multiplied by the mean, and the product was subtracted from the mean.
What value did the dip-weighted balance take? 0.61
